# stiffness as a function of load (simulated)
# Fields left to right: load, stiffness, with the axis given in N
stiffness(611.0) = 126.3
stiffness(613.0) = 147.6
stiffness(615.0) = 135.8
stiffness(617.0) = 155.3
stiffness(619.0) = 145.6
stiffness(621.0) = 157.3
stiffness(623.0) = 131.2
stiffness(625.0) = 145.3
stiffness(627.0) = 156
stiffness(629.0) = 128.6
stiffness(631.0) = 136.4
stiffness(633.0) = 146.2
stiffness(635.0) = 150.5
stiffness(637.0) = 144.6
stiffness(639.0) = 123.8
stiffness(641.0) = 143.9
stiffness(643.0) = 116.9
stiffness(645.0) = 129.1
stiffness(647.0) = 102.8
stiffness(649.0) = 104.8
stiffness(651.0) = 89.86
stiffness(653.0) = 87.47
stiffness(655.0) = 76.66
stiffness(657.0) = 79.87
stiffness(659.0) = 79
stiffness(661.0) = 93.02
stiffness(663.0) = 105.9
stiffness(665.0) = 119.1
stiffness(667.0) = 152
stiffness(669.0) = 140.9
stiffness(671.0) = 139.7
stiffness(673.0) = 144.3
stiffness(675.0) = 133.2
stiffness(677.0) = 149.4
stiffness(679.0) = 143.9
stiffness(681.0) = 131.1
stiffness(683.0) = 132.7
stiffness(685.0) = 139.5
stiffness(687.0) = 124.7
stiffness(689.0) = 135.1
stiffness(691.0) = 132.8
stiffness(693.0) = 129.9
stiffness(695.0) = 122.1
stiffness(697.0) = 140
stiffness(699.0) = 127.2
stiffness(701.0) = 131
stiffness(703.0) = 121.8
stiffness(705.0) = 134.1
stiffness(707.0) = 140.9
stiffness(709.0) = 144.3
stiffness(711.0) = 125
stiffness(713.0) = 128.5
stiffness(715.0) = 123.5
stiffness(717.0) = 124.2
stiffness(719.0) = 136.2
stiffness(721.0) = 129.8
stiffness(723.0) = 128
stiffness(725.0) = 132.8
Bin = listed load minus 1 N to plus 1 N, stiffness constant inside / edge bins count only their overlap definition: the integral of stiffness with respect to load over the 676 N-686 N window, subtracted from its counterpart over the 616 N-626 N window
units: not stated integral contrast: 76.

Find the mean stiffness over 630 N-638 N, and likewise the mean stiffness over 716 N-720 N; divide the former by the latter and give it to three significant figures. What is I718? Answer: 1.11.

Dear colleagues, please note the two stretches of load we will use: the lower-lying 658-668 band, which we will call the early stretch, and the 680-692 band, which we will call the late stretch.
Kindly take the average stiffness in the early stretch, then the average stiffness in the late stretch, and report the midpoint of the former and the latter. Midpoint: 121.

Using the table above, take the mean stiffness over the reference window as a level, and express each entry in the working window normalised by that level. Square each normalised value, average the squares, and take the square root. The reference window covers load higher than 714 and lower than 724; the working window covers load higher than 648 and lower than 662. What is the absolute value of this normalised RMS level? 0.68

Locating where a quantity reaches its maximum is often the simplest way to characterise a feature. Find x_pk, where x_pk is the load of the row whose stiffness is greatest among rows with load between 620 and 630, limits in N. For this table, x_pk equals 621.0 N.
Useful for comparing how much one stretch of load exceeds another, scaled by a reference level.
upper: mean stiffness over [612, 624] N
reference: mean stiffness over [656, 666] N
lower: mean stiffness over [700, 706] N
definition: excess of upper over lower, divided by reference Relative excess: 0.17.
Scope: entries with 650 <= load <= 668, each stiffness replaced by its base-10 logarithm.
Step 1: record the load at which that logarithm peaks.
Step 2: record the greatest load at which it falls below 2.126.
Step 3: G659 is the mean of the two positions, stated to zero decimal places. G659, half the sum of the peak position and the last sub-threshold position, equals 666 N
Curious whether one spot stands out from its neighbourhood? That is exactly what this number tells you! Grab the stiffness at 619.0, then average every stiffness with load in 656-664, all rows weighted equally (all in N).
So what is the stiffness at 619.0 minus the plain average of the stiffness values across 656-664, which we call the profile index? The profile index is 56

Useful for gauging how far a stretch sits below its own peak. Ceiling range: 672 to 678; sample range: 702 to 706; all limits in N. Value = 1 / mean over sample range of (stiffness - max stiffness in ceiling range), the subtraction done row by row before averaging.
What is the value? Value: -0.047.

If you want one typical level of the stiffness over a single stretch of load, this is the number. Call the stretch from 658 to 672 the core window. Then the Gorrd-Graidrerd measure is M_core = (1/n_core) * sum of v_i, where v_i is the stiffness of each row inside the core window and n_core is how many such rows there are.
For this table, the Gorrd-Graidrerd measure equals 119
